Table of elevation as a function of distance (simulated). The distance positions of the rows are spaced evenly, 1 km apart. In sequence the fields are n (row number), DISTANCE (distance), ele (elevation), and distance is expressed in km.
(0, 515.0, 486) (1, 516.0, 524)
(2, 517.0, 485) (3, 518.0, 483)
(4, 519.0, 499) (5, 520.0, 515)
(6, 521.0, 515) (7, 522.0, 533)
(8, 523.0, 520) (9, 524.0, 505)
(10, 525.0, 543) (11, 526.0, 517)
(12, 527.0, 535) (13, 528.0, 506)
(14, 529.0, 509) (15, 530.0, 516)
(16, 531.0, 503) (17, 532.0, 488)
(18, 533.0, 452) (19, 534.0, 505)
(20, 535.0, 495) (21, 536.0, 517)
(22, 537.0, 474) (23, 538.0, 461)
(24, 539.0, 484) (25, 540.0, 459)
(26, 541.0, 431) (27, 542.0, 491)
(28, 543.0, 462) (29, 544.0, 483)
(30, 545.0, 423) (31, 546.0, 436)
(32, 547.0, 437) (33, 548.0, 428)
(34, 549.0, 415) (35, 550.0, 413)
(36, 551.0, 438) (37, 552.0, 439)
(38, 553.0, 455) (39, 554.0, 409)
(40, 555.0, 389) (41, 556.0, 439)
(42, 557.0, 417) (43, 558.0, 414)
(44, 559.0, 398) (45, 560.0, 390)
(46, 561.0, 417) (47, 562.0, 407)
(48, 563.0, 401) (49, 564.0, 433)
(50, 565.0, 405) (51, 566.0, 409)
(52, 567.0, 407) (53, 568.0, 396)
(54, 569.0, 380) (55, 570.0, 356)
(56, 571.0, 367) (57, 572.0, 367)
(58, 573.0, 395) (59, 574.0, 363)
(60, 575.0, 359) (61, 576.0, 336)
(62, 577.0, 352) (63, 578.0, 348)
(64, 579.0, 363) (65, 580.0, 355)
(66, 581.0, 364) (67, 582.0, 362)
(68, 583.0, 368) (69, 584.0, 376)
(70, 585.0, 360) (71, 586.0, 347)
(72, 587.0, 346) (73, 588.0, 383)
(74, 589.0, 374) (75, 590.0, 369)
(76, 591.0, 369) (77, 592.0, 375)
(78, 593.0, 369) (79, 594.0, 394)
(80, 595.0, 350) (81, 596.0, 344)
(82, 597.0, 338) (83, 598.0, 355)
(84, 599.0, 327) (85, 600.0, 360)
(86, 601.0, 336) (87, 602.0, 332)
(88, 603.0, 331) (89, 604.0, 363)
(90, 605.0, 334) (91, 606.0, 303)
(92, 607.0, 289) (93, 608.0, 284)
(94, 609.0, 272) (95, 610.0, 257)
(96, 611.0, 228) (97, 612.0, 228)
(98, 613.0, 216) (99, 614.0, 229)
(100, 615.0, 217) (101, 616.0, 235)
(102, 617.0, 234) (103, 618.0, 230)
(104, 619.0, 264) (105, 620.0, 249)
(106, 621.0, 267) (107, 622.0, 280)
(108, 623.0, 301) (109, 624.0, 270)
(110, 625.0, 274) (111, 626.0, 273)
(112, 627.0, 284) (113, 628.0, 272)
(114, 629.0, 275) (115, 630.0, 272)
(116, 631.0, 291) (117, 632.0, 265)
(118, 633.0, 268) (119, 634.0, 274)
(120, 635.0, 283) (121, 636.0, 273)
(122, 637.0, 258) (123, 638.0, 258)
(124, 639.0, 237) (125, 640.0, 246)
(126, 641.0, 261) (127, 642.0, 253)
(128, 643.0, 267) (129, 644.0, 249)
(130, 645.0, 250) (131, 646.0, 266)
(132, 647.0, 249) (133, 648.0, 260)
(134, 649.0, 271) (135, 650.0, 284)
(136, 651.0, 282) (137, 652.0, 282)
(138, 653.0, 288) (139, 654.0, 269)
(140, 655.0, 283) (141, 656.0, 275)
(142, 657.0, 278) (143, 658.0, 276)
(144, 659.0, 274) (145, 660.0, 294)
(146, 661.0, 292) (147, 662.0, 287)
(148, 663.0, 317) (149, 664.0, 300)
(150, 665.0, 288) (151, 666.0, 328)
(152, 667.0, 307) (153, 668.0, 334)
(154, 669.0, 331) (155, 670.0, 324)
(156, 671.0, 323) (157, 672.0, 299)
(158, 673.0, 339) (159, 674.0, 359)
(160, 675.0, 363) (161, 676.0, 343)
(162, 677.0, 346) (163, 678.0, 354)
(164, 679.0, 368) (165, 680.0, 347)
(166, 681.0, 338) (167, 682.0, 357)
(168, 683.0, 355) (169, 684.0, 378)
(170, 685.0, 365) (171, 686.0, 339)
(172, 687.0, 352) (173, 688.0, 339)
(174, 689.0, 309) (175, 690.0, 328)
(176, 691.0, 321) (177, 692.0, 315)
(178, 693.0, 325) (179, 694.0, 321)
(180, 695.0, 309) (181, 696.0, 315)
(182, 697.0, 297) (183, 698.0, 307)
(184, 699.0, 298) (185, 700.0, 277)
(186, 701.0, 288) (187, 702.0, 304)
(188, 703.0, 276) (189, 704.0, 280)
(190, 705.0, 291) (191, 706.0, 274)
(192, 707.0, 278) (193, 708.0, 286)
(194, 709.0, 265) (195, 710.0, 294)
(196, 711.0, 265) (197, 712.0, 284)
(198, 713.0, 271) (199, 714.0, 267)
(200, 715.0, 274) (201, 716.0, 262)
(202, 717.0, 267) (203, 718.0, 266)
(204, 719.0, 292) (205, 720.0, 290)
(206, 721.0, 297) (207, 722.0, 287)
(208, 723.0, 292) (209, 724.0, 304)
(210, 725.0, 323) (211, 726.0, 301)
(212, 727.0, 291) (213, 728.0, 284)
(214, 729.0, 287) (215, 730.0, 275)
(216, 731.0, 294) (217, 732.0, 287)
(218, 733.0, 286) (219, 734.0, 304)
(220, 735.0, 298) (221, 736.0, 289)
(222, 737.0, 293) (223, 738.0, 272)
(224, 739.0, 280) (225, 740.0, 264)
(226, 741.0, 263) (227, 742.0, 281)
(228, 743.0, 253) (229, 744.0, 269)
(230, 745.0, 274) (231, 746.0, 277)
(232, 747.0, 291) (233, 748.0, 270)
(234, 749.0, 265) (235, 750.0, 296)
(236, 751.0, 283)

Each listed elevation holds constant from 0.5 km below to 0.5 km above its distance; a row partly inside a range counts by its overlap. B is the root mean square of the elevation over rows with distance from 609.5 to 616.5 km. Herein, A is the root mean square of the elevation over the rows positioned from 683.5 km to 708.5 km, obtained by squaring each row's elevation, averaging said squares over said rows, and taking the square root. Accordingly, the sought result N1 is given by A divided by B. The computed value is 1.4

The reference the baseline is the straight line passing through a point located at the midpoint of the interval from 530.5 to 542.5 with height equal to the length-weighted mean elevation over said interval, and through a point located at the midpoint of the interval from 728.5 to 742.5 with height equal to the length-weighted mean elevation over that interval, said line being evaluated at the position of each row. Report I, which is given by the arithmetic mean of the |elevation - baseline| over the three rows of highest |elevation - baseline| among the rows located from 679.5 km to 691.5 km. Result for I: 32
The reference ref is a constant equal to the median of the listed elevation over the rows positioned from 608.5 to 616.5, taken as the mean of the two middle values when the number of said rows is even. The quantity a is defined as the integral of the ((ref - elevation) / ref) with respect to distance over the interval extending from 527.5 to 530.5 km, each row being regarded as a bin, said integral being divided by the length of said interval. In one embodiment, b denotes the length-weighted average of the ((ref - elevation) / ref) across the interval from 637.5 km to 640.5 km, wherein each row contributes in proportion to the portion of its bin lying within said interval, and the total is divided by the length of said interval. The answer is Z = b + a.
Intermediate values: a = -1.2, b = -0.08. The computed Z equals -1.3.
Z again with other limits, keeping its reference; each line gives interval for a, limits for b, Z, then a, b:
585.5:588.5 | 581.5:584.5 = -1.2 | -0.6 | -0.61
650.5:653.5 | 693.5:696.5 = -0.6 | -0.2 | -0.38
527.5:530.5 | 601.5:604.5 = -1.7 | -1.2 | -0.50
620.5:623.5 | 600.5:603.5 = -0.7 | -0.2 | -0.46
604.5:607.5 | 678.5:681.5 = -0.9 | -0.4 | -0.54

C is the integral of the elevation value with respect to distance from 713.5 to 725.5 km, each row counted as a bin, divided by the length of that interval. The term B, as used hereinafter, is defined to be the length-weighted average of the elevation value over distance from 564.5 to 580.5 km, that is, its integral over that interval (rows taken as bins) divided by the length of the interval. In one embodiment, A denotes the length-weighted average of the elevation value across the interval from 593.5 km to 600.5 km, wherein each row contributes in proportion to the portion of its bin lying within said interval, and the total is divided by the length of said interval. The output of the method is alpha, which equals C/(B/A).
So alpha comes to 270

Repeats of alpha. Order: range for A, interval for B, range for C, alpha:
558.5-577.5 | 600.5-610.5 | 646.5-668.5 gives 358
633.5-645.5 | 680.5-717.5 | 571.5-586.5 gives 307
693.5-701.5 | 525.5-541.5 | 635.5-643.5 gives 158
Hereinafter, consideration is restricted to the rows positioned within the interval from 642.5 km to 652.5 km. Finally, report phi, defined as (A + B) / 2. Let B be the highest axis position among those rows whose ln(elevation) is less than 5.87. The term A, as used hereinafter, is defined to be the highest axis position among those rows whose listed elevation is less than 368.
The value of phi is 652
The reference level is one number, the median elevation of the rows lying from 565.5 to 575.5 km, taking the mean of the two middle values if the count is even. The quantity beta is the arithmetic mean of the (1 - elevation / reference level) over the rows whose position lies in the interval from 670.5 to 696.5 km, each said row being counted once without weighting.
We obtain 0.09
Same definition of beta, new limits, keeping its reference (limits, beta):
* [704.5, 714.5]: 0.26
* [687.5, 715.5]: 0.21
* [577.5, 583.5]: 0.04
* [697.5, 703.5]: 0.22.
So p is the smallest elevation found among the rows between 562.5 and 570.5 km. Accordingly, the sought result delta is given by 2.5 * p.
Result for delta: 890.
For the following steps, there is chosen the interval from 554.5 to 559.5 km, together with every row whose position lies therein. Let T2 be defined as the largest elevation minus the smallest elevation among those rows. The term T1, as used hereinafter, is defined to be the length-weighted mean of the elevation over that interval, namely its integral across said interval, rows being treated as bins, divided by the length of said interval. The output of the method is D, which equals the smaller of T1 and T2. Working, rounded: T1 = 411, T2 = 50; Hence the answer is 50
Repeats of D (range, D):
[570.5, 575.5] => 36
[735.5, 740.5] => 29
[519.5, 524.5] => 28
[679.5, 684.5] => 40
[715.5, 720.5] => 30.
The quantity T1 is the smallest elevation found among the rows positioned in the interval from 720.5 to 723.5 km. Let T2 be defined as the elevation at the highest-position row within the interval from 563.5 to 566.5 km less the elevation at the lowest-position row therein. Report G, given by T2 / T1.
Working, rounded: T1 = 287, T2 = -24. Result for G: -0.084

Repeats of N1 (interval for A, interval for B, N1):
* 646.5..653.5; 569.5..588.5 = 0.8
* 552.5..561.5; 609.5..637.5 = 1.6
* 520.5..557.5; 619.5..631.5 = 1.7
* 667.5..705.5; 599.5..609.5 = 1.0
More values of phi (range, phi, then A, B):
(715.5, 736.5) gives 736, 736.0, 736.0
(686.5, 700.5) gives 700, 700.0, 700.0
